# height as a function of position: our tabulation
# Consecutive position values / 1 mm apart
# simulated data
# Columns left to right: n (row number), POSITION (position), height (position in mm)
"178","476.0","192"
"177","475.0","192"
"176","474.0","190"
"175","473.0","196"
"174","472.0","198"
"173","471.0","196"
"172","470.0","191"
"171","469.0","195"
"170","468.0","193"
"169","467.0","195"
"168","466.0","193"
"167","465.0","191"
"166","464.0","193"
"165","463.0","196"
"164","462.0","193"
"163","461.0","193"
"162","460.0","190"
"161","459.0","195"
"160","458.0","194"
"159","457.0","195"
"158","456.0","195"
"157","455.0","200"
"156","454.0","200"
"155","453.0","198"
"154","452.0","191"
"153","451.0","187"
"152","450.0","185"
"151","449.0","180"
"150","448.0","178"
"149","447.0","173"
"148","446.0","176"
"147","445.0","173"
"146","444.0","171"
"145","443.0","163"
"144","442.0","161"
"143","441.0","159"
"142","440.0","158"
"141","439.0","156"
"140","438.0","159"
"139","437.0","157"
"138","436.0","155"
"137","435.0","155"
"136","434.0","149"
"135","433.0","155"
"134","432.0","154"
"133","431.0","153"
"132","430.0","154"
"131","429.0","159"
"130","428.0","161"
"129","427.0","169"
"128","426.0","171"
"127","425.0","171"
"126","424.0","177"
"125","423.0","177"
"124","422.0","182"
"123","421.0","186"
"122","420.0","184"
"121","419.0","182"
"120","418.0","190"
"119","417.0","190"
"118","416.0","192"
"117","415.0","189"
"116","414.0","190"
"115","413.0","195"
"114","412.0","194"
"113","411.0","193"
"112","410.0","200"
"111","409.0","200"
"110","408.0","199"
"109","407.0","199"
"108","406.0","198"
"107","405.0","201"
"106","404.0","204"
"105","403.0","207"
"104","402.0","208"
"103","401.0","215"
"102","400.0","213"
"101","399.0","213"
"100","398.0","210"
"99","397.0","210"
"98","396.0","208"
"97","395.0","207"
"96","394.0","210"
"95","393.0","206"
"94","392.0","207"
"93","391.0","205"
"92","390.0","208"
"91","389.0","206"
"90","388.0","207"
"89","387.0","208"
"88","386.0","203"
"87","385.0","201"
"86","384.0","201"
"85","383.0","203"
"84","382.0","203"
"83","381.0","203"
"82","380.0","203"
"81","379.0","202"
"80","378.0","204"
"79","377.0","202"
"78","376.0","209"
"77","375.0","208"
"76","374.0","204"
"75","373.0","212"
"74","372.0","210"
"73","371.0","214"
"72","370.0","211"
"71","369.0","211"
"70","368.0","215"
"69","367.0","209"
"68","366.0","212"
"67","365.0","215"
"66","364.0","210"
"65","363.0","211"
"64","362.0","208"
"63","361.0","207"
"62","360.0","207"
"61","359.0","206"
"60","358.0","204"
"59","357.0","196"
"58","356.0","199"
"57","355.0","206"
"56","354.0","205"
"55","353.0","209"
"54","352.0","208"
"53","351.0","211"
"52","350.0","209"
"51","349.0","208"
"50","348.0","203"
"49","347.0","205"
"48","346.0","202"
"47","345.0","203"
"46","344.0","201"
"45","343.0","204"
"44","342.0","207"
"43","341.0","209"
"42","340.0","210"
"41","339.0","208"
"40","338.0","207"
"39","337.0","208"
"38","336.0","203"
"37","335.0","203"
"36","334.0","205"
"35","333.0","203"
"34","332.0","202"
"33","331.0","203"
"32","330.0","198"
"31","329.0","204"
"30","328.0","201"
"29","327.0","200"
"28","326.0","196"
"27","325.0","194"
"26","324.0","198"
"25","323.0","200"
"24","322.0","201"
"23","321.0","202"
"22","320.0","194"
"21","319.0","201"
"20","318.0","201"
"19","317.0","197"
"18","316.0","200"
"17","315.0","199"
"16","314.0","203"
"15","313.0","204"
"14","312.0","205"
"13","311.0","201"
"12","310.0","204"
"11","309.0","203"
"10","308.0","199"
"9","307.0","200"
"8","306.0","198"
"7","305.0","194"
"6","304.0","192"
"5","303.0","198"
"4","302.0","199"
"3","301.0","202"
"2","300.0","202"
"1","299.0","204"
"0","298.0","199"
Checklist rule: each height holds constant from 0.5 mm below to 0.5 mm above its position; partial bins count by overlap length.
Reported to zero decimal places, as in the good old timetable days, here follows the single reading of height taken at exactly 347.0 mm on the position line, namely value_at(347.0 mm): 205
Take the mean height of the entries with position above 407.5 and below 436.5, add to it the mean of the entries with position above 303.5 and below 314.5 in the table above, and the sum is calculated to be 377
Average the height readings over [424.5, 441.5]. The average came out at 159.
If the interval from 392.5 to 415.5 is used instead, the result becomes 203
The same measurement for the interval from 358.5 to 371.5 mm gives 210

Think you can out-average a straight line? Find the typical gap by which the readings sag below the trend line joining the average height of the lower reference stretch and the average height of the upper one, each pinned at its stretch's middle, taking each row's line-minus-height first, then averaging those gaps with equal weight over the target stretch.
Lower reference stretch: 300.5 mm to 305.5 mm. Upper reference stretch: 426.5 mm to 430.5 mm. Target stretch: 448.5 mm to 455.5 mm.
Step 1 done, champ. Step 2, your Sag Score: -38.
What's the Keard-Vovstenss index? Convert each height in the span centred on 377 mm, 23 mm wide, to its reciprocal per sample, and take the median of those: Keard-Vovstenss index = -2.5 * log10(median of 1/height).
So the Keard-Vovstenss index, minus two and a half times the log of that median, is 5.79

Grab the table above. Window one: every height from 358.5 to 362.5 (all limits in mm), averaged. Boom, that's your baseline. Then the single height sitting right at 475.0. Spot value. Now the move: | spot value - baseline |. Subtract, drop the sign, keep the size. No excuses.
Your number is 15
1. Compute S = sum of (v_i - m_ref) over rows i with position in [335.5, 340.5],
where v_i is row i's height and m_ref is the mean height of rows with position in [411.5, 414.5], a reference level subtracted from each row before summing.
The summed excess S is 71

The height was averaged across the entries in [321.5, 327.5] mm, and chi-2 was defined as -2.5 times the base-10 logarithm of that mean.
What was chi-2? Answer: -5.74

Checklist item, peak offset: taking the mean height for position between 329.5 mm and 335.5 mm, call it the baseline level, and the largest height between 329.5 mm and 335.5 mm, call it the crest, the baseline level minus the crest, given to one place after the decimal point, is -2.7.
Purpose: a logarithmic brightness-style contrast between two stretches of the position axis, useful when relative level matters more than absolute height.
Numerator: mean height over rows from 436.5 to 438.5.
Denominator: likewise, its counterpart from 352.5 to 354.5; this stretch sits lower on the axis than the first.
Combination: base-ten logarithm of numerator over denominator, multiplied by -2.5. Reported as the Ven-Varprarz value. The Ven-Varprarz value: 0.29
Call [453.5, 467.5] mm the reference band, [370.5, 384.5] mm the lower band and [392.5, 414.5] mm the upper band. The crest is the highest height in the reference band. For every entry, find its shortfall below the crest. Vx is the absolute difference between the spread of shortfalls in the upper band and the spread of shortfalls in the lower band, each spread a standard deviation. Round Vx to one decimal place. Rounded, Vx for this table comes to 2.9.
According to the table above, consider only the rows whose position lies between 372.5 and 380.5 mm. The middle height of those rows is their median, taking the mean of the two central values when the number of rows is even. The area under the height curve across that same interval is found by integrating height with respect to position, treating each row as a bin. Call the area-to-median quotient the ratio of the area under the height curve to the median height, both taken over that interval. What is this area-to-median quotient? 8.1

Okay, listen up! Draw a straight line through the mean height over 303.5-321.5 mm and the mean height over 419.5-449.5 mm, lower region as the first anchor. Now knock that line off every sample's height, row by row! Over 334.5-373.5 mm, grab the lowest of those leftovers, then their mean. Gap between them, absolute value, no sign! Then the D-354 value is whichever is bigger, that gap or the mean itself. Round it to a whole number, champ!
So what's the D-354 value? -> 19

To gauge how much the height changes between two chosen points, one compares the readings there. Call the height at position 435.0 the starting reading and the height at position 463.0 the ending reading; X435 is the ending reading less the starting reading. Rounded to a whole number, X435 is 41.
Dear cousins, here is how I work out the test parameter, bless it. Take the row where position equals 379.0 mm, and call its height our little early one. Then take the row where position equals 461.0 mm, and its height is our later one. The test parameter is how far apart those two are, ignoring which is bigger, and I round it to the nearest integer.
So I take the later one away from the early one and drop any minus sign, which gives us 9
